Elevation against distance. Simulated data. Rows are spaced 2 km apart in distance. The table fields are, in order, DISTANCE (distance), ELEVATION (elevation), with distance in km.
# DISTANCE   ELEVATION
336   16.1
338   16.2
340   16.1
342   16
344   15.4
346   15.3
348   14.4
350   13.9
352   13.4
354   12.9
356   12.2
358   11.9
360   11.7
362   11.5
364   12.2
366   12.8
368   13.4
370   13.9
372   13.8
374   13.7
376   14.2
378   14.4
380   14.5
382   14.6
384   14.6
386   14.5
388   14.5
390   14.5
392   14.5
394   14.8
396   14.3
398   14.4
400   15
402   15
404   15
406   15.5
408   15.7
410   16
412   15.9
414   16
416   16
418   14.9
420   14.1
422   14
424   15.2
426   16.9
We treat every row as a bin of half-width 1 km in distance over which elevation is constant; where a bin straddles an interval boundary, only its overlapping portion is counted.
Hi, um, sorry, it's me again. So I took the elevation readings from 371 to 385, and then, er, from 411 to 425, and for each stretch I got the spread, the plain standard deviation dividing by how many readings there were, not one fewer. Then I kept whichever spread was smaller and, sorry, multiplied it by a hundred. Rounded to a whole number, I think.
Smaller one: 35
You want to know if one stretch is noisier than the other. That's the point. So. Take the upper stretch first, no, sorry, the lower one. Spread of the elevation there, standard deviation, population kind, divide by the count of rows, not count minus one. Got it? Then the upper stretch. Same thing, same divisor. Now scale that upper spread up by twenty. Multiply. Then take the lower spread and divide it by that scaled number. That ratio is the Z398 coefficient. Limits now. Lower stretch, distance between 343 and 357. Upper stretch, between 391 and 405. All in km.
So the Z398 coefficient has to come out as 0.19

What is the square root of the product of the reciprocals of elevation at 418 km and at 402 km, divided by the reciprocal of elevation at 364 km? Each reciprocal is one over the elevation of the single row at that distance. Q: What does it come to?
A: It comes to 0.82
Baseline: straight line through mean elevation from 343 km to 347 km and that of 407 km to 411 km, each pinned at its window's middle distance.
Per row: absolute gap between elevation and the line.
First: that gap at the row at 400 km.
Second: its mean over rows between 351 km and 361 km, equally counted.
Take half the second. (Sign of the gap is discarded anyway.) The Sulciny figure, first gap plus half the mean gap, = 2.3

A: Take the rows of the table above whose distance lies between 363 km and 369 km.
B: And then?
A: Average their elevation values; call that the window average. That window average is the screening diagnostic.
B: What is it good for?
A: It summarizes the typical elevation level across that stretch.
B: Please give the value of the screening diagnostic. 12.8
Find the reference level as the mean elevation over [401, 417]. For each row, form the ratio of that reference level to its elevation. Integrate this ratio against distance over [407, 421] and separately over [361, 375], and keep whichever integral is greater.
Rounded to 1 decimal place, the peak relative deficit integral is 16.9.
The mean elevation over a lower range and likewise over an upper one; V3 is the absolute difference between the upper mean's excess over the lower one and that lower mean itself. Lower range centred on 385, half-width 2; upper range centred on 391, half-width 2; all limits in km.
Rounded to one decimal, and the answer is 14.6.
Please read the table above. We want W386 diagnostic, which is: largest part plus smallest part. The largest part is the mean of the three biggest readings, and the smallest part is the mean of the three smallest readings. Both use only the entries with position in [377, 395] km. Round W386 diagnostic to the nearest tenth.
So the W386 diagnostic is 29.1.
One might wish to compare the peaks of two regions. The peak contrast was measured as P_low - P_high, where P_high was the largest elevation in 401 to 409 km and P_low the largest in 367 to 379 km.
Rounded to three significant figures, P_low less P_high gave -1.30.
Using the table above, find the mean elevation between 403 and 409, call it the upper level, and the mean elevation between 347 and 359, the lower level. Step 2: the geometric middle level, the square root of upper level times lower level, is 14.2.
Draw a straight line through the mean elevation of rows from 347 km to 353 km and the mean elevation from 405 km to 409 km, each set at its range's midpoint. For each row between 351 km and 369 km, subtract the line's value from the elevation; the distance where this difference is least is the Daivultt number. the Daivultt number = 362 km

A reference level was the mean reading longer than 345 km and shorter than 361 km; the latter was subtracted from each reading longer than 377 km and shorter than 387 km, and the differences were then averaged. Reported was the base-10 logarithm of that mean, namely 0.12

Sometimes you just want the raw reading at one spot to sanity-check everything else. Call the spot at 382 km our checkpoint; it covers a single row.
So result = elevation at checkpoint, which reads 14.6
